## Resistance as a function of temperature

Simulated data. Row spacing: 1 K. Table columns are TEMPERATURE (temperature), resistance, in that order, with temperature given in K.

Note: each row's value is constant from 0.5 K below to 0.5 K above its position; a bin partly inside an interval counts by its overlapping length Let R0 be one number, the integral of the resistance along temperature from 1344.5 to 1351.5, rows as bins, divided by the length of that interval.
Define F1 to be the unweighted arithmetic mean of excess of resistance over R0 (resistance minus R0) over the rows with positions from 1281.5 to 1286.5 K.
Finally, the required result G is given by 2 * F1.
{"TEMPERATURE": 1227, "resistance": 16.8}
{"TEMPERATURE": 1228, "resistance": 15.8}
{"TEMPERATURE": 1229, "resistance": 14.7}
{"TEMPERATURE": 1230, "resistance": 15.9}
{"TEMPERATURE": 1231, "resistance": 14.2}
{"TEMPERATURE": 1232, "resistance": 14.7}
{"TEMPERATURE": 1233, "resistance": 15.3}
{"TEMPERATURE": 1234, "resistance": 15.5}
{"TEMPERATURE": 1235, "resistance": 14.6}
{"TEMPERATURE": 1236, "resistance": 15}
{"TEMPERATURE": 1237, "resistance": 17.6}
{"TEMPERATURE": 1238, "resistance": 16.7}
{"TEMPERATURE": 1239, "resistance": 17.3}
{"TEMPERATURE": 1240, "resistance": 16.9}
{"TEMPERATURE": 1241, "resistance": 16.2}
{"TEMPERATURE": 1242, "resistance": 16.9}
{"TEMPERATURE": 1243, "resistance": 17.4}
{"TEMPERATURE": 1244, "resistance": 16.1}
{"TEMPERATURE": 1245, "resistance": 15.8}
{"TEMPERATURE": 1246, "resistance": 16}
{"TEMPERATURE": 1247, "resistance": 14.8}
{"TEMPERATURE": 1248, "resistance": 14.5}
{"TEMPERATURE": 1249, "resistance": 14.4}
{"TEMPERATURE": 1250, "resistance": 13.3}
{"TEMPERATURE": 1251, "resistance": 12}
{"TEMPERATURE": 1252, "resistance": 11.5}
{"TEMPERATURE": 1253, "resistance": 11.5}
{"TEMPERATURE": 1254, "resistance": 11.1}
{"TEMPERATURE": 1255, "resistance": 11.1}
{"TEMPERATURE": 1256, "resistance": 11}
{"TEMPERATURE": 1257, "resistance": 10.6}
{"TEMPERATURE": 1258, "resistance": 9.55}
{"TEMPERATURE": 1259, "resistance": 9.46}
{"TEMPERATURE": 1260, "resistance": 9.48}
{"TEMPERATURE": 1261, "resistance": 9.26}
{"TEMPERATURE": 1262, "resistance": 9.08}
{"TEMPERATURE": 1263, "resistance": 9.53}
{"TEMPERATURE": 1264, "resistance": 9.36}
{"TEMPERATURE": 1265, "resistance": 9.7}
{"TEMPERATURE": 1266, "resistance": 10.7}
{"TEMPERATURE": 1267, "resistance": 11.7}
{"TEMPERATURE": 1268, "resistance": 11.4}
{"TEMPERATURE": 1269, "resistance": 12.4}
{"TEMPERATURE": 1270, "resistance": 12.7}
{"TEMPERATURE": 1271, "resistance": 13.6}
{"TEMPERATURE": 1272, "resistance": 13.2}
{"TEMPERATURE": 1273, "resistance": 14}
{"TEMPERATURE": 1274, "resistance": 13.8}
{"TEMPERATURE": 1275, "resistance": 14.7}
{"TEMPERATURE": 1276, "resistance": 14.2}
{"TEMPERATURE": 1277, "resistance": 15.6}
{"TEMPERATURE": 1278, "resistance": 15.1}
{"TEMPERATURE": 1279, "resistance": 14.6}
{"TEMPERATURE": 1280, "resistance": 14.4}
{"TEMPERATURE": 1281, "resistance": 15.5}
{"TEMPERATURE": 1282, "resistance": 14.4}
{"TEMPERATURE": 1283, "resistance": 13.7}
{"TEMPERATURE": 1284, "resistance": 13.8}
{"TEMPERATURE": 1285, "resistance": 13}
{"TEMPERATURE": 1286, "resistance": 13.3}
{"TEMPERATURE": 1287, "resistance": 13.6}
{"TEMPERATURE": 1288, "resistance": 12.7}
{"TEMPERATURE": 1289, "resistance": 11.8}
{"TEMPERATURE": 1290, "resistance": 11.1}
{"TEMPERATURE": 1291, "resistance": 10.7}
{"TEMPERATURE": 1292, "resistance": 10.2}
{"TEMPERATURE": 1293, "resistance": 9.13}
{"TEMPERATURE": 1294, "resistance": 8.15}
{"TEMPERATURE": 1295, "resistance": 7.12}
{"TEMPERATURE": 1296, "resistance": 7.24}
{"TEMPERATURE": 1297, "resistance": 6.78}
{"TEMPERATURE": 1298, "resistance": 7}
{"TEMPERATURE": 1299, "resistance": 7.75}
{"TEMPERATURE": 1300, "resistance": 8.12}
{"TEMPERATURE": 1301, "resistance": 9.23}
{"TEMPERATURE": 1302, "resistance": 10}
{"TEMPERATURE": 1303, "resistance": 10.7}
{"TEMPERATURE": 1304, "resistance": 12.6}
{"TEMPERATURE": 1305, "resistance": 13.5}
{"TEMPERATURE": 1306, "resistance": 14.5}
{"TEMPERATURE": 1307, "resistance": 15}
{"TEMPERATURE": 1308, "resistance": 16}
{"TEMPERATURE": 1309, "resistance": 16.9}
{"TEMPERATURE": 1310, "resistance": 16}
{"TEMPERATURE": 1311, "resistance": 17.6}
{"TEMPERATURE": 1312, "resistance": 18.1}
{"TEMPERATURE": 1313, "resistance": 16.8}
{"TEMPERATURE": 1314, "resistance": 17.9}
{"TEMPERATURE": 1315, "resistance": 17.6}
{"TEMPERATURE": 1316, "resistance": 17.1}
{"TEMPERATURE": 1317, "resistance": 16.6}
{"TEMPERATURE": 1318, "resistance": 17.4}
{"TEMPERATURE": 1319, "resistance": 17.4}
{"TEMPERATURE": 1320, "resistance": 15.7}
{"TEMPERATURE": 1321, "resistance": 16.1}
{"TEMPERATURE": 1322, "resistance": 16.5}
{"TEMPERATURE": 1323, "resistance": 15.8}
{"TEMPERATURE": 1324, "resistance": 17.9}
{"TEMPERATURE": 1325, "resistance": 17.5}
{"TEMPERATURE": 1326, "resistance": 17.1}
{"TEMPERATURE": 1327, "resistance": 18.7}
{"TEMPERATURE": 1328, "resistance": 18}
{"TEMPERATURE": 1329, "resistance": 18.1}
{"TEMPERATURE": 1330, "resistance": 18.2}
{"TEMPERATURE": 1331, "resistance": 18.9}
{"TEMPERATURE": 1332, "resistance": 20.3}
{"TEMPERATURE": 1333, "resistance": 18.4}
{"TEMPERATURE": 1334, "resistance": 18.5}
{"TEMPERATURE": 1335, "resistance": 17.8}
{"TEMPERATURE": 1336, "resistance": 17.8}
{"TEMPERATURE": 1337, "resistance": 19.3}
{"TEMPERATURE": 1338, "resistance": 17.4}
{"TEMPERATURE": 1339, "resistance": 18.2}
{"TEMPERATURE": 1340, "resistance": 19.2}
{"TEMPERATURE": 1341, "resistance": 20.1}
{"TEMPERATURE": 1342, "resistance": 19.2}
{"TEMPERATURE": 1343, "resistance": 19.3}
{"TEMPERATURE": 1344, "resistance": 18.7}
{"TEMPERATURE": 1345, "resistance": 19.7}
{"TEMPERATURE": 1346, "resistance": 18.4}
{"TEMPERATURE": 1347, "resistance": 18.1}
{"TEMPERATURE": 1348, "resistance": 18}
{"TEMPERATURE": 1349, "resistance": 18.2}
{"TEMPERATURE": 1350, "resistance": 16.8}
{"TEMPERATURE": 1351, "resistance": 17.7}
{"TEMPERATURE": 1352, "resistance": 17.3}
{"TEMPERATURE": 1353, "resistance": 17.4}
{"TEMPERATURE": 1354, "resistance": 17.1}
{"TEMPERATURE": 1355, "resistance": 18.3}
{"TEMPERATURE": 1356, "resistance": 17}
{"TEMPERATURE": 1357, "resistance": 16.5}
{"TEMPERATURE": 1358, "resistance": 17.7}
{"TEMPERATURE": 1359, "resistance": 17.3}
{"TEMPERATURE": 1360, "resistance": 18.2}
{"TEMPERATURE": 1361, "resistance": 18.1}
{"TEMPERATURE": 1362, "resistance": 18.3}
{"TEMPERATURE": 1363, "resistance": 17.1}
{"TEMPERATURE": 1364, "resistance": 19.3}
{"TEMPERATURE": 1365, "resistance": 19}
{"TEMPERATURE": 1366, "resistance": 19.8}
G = -9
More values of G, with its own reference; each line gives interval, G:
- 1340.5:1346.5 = 2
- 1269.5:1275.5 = -9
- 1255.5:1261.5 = -16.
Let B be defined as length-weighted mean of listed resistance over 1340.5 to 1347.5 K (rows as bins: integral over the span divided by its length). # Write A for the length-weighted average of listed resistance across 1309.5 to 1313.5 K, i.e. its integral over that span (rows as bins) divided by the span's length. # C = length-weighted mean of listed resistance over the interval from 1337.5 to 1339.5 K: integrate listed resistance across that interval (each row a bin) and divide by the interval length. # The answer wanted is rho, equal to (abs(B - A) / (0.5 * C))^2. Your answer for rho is 0.05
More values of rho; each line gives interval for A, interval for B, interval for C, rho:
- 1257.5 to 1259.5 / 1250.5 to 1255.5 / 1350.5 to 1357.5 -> 0.05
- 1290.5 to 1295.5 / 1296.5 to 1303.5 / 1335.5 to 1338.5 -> 0.00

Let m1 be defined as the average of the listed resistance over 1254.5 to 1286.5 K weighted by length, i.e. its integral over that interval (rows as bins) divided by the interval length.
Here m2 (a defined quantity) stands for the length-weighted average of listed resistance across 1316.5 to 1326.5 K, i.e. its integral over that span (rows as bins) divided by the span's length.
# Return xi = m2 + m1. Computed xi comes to 29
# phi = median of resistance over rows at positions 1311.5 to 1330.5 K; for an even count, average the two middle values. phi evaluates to 17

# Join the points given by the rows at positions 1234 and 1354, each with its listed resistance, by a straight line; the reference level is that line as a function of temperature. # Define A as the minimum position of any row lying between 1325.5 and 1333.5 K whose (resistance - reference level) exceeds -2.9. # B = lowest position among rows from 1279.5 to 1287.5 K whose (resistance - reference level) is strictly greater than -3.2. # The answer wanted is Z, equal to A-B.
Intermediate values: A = 1326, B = 1280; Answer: 46 K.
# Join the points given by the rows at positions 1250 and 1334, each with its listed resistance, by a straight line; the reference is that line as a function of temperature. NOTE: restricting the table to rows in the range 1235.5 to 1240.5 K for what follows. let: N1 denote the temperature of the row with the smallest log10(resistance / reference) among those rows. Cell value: 1236 K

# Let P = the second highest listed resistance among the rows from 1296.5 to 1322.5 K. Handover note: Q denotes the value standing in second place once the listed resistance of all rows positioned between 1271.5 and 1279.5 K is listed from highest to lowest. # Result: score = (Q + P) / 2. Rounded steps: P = 17.9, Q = 15.1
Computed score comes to 16.5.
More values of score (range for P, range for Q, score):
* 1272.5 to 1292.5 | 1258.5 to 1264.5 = 12.5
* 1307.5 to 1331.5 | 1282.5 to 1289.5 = 16.2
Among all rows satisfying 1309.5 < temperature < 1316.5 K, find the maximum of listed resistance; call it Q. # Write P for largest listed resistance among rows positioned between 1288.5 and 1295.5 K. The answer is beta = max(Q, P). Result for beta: 18.1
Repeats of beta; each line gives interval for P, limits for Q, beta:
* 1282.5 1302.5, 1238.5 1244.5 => 17.4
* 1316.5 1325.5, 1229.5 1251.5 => 17.9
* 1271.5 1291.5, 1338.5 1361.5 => 20.1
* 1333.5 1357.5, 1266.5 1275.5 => 20.1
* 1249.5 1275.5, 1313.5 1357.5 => 20.3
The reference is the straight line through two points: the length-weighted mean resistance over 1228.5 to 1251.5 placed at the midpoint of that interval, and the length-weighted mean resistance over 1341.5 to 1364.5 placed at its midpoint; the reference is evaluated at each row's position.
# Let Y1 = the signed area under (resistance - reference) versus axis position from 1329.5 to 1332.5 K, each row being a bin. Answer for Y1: 5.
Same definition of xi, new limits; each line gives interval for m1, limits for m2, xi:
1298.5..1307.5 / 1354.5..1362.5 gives 29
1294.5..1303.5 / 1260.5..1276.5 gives 20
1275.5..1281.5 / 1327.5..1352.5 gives 33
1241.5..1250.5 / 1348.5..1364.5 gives 33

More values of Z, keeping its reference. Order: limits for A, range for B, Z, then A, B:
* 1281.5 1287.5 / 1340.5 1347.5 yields -59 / 1282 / 1341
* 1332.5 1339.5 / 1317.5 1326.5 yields 15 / 1333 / 1318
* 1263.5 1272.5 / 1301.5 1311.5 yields -34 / 1271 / 1305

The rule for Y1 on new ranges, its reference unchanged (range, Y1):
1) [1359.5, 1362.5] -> 0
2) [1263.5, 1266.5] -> -18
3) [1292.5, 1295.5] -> -26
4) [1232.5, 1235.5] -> -1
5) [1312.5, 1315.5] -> 1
